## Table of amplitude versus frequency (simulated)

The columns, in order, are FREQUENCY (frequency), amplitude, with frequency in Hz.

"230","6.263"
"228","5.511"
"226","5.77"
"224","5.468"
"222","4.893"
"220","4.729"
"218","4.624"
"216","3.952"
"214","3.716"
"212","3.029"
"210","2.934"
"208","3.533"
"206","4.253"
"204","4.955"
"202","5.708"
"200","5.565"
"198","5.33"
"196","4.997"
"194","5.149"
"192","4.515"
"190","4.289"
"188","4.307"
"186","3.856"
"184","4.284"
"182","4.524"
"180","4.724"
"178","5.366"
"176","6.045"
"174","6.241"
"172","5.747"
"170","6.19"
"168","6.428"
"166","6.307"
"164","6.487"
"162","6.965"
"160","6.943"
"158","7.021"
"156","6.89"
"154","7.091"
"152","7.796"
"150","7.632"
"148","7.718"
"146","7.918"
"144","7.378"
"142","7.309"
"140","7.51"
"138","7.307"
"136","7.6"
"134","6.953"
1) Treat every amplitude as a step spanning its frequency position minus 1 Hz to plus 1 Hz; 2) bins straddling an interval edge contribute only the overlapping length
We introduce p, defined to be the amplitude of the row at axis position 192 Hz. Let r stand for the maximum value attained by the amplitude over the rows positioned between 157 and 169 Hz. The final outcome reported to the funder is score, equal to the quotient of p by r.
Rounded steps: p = 4.515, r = 7.021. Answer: 0.64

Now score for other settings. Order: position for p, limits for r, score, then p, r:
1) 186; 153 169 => 0.54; 3.856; 7.091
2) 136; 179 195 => 1.48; 7.6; 5.149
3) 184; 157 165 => 0.61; 4.284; 7.021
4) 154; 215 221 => 1.50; 7.091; 4.729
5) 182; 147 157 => 0.58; 4.524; 7.796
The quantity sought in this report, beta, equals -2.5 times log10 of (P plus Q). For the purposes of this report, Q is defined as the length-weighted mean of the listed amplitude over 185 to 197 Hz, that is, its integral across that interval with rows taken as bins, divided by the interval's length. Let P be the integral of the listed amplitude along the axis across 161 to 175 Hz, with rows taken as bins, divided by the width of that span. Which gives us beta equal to -2.6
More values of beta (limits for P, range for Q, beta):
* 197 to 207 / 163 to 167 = -2.7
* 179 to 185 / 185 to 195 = -2.4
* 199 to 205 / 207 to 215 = -2.4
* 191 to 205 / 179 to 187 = -2.4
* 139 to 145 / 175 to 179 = -2.8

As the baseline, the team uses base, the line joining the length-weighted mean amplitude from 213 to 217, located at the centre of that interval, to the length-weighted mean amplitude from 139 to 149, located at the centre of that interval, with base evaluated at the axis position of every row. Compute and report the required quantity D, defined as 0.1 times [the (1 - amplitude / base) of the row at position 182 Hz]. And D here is 0.02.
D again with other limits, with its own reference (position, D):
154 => 0.00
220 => -0.03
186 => 0.03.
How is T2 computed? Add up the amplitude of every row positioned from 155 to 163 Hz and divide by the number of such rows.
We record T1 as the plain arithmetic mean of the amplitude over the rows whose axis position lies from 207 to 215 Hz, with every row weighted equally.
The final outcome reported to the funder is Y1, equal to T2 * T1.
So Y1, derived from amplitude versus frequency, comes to 23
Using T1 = 3.3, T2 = 7.0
